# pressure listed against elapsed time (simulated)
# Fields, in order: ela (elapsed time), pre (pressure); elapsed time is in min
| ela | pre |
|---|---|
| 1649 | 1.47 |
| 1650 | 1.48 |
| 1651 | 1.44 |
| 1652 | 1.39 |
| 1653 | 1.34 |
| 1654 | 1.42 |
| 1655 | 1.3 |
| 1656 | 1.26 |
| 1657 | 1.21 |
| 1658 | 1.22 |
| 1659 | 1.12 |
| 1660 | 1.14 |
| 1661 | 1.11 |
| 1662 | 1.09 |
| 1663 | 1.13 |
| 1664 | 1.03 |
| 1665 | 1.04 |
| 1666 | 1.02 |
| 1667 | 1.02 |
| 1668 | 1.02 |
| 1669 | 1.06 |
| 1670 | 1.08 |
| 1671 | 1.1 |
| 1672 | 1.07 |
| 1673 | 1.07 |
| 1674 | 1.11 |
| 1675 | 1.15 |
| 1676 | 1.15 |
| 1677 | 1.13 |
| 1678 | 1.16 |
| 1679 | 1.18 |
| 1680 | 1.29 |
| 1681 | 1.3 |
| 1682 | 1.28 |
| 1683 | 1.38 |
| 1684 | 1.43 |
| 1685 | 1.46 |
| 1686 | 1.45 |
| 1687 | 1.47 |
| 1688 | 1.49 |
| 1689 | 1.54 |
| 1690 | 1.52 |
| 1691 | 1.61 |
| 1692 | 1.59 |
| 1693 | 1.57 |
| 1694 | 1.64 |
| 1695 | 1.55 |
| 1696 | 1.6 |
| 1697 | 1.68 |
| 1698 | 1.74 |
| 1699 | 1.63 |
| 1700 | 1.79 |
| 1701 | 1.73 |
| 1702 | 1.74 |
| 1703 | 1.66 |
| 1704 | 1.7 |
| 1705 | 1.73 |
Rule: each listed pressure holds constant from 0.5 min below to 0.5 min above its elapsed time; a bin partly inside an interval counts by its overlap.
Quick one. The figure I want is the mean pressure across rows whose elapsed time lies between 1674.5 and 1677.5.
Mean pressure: 1.14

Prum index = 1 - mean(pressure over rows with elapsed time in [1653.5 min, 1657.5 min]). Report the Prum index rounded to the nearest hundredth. -0.30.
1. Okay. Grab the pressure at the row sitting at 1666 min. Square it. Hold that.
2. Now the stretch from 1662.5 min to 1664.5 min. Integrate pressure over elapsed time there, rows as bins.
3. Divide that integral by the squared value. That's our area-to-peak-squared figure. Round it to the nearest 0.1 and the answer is 2.1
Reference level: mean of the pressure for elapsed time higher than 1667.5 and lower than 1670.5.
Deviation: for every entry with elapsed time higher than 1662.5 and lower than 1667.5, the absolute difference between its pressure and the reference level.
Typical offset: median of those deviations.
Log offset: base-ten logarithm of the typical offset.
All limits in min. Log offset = -1.5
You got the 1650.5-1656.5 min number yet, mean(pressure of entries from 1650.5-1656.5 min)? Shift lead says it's 1.36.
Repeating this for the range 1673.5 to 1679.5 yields 1.15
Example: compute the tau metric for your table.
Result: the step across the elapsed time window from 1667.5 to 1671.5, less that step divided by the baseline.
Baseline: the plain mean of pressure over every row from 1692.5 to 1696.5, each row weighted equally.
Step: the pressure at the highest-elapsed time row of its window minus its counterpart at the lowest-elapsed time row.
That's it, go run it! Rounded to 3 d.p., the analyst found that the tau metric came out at 0.030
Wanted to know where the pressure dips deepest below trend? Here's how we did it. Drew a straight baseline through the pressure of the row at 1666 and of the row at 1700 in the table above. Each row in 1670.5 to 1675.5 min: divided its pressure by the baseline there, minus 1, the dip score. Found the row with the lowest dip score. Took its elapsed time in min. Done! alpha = 1673 min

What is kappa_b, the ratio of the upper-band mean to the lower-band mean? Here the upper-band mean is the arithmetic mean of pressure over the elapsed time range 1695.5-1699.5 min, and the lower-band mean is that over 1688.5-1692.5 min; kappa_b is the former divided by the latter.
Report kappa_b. 1.06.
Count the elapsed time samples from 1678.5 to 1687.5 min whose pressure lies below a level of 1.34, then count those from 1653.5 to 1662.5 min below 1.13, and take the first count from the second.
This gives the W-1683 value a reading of -1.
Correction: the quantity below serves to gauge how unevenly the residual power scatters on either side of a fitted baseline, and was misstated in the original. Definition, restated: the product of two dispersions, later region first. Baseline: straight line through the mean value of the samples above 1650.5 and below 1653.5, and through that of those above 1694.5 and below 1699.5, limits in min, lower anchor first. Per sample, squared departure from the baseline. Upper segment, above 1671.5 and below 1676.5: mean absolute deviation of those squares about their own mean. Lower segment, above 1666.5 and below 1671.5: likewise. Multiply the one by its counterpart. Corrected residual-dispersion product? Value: 0.0004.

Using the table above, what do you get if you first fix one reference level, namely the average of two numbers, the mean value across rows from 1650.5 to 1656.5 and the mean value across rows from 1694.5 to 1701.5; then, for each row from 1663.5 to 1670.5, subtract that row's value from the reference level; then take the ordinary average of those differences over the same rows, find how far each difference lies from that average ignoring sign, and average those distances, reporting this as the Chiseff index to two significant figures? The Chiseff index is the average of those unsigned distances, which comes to 0.018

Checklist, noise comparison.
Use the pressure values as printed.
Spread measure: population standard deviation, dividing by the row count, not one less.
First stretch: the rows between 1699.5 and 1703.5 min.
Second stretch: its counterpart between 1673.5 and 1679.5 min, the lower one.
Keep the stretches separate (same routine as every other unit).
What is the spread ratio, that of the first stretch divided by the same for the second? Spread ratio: 2.1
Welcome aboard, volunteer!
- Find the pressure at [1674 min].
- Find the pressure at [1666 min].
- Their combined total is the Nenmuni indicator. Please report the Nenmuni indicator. 2.1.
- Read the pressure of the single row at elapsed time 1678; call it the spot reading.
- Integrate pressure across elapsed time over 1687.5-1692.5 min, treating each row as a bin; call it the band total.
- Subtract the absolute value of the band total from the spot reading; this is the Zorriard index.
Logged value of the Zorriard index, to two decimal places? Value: -6.59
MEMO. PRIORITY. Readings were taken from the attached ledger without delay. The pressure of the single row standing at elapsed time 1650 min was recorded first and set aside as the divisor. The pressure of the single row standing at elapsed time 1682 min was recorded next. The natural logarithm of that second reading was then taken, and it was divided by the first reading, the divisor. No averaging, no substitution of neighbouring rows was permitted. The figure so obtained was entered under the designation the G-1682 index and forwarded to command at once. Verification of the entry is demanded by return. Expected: 0.17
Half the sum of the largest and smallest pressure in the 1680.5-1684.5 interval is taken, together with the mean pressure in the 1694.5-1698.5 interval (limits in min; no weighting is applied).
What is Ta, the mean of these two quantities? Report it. 1.50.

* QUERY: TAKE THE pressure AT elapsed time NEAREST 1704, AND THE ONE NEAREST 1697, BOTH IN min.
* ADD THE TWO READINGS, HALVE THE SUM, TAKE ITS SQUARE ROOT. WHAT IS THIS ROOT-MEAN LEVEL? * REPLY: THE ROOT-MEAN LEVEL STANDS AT 1.30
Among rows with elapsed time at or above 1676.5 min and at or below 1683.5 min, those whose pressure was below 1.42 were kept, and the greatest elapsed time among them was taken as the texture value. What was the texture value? 1683 min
